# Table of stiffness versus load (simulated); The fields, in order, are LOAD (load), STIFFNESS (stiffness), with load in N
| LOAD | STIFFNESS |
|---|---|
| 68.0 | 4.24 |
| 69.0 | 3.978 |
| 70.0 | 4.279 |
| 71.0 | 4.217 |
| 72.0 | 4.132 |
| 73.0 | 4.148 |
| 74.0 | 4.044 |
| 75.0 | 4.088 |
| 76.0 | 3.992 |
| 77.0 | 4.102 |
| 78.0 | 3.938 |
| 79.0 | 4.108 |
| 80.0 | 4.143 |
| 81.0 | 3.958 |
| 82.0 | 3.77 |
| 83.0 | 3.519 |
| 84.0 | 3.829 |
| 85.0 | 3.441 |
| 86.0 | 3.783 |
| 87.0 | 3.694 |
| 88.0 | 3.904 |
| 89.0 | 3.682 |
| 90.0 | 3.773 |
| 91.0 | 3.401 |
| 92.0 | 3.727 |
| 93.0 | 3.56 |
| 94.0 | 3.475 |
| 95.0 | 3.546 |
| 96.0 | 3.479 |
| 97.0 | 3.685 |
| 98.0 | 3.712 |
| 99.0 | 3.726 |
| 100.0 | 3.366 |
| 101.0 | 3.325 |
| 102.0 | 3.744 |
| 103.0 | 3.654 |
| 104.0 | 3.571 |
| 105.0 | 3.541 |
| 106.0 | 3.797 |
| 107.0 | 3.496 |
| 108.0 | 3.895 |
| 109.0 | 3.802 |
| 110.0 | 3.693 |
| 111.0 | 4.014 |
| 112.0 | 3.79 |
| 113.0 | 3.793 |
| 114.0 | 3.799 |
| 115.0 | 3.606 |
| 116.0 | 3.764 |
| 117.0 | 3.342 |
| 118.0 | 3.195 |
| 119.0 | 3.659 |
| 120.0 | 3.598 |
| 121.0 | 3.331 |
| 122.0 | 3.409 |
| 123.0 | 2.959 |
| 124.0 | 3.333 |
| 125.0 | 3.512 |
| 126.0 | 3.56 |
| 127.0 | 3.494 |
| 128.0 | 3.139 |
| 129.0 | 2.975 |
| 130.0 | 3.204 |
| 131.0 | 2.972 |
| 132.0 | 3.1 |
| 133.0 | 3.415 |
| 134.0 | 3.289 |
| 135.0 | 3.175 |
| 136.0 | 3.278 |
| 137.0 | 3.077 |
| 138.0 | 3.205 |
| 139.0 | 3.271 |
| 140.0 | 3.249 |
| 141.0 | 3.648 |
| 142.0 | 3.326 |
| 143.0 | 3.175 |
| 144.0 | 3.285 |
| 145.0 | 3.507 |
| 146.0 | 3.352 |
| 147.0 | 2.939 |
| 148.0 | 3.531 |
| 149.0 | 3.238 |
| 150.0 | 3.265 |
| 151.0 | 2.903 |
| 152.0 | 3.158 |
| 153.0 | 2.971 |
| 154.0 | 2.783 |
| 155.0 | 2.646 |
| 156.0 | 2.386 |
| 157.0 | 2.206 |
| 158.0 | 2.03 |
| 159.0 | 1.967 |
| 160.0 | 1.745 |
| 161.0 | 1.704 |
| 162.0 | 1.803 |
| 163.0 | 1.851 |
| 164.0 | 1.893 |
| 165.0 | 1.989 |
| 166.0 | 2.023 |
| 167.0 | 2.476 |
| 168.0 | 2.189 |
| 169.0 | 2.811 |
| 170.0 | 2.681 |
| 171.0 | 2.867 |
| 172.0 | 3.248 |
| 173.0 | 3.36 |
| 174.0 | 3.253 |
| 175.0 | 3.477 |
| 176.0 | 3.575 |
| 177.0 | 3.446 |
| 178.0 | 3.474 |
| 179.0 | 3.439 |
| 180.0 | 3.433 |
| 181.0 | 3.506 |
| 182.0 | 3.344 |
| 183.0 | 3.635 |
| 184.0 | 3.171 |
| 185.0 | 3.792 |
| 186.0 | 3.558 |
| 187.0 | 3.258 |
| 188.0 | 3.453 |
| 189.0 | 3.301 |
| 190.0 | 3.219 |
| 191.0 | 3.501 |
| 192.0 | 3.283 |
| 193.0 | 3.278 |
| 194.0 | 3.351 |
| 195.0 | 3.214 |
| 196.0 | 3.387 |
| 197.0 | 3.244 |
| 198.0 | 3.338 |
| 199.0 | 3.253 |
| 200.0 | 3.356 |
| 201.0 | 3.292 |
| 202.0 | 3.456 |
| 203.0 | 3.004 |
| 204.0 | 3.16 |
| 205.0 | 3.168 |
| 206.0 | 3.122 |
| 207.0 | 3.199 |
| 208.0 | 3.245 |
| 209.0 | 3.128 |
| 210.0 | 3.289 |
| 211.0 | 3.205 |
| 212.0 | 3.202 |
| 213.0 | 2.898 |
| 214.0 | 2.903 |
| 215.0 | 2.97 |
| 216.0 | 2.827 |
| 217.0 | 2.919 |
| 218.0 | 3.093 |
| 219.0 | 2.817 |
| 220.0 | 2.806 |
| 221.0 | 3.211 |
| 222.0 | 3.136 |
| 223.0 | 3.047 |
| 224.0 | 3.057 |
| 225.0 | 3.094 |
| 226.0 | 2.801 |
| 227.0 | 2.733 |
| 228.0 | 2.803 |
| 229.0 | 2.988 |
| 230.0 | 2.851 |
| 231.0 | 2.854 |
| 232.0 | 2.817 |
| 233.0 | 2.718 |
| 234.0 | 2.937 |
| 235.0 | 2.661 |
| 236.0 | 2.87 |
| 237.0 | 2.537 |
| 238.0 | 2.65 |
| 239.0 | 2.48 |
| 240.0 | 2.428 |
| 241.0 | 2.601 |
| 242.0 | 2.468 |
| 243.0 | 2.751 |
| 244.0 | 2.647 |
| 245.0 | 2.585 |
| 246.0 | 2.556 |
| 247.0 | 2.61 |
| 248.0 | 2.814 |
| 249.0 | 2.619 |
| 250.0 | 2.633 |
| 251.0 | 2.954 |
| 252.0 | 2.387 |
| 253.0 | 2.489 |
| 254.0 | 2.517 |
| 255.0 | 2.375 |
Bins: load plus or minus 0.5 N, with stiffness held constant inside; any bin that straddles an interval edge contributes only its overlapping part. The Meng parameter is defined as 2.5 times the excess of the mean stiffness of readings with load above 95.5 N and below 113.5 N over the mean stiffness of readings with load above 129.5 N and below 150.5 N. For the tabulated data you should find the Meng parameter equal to 1.0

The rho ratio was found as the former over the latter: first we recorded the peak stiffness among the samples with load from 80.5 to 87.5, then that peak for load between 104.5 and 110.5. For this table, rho 1.02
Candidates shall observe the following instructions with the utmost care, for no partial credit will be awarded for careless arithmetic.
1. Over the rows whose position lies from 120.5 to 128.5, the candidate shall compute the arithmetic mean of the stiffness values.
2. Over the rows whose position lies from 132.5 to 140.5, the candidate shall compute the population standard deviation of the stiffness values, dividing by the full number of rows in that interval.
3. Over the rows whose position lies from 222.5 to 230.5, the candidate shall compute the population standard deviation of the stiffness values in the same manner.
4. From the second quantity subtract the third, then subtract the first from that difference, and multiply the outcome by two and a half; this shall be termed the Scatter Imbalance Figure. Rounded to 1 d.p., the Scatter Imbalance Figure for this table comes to -8.5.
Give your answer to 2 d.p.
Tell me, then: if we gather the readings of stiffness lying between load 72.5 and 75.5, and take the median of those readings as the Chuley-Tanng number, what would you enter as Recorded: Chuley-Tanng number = 4.09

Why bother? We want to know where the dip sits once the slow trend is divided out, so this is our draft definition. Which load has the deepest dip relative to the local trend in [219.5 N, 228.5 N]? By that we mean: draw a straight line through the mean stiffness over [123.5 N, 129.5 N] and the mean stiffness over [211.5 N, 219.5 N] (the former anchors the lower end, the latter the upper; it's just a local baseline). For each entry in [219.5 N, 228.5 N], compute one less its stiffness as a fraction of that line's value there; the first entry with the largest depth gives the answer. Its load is 227.0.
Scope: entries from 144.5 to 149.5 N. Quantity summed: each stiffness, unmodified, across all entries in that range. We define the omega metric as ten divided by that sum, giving 0.60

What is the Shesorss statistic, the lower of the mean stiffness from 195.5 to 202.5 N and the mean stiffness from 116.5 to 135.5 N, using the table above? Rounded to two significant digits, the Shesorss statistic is 3.3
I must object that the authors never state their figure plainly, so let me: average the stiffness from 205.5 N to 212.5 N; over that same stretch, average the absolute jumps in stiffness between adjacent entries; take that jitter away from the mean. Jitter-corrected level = 3.1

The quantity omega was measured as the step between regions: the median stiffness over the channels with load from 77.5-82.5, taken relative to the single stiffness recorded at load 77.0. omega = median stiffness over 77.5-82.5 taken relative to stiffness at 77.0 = -0.14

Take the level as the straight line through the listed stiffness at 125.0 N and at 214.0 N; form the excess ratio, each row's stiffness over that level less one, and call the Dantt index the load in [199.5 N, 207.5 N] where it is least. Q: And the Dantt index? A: 203.0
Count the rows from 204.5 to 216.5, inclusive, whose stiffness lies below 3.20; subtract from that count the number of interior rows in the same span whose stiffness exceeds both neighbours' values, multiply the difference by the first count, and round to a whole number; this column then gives 40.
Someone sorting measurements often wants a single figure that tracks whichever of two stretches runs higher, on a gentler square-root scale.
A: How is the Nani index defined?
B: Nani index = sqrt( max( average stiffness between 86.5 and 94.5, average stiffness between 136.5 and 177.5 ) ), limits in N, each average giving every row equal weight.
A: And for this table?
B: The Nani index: 1.91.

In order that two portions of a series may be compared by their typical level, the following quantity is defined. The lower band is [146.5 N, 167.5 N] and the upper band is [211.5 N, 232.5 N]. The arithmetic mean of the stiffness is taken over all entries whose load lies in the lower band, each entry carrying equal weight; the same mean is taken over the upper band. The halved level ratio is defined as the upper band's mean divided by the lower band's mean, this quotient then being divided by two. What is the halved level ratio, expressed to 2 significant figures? 0.60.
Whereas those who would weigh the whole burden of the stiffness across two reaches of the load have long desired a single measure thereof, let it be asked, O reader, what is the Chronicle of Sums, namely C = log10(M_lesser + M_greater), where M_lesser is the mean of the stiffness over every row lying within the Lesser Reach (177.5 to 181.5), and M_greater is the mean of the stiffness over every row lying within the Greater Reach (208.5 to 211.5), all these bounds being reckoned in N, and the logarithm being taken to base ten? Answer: 0.82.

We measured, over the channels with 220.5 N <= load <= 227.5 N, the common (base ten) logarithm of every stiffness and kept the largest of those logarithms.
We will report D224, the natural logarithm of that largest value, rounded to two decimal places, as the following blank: -0.68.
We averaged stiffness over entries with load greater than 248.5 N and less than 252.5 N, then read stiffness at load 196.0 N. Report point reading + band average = 6.0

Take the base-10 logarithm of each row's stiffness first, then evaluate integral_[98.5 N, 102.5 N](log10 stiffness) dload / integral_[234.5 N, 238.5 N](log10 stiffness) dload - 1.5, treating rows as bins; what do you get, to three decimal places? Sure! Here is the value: -0.218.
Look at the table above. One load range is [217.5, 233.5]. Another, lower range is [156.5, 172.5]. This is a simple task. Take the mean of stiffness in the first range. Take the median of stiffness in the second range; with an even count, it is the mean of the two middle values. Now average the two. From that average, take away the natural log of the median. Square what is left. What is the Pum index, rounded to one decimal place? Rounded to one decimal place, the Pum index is 3.1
